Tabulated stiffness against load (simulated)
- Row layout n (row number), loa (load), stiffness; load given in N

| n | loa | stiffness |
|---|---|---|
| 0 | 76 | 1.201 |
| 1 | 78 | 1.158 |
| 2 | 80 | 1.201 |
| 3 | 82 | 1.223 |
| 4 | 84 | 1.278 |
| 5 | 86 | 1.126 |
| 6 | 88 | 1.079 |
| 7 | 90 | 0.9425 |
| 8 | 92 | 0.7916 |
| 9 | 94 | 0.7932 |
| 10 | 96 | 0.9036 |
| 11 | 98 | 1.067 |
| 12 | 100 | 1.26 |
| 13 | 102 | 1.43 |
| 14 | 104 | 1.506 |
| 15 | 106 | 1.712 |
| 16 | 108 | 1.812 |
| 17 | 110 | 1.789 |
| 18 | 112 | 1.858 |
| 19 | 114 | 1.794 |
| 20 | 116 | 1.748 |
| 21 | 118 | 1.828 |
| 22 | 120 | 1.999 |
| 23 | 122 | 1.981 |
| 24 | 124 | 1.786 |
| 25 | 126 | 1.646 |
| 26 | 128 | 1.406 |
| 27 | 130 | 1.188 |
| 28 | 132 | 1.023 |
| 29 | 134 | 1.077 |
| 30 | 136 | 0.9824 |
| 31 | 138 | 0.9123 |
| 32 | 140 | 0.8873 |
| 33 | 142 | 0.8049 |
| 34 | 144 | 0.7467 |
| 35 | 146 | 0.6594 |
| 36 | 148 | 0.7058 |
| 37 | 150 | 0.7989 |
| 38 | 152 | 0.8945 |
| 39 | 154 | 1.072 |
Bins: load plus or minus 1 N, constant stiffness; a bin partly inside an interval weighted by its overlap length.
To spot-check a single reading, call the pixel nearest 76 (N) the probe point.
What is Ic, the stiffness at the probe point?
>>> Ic 1.201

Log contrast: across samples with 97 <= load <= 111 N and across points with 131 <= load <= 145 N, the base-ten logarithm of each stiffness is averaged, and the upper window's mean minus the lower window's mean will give -0.21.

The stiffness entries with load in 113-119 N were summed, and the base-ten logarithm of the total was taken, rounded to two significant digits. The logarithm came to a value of 0.73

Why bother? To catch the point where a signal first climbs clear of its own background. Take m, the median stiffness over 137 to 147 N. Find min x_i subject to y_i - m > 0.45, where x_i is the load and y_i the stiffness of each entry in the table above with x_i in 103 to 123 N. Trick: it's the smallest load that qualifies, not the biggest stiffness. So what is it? 104 N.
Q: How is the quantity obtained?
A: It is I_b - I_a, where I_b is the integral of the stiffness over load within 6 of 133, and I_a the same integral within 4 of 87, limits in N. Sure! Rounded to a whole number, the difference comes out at 4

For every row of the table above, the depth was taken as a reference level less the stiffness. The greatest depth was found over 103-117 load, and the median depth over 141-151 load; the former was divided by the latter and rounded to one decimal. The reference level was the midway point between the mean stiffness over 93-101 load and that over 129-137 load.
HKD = -1.6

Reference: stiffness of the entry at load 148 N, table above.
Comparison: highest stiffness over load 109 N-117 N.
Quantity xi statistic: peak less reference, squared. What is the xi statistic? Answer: 1.3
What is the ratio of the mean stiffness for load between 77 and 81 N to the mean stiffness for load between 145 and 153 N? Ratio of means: 1.54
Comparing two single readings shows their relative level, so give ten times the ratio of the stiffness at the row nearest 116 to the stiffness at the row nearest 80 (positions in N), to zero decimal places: 15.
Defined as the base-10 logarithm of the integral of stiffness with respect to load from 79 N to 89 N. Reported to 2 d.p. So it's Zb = 1.07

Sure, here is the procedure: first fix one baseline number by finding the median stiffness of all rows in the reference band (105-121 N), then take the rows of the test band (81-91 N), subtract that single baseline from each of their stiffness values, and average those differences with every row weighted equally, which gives -0.7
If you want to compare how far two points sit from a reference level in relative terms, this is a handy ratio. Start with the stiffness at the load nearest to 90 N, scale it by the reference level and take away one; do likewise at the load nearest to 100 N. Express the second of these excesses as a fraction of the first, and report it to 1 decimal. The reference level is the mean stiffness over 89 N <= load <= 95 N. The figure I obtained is 4.2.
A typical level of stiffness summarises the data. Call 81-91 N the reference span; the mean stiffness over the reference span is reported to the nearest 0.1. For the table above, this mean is 1.1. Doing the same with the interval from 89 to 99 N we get 0.9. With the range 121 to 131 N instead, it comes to 1.6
